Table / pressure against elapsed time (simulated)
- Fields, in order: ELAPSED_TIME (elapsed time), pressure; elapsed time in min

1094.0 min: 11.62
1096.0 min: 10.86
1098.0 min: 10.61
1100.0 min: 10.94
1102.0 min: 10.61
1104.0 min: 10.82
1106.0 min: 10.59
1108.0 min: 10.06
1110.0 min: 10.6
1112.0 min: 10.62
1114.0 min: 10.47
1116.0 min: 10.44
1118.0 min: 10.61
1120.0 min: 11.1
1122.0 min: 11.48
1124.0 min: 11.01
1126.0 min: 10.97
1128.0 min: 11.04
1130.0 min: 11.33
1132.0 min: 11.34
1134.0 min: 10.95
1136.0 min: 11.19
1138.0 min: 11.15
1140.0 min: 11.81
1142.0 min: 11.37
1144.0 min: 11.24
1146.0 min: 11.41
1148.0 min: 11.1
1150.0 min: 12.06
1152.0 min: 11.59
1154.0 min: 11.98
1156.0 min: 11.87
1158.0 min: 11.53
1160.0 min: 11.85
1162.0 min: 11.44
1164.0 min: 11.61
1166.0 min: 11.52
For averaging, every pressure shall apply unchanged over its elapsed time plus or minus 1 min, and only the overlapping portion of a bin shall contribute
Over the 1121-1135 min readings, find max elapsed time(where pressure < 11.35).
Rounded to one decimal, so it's 1134.0 min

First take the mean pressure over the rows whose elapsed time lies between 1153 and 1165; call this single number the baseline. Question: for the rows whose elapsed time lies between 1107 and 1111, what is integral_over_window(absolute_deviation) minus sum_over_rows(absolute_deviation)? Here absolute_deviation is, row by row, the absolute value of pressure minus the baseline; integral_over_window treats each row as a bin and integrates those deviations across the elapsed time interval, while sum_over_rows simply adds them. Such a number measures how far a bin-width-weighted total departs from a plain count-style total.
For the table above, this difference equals 2.77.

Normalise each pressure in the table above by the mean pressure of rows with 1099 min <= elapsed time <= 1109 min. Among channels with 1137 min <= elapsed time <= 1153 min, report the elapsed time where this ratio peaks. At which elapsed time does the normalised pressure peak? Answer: 1150.0 min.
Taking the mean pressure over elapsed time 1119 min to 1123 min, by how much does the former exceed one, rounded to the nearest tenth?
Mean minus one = 10.3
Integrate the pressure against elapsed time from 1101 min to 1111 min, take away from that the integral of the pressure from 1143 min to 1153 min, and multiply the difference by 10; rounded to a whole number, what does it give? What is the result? -94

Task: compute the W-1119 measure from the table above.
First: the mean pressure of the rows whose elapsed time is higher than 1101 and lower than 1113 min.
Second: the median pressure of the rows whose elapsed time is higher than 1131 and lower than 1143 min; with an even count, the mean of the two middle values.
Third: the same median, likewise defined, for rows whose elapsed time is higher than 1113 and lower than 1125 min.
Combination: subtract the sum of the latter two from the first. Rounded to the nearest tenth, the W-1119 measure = -11.5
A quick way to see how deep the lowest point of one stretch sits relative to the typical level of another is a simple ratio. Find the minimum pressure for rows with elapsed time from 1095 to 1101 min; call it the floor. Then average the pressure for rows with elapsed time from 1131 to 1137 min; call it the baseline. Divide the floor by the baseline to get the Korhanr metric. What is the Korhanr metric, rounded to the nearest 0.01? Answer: 0.95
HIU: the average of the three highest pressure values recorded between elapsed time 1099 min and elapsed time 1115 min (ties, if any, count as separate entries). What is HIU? 10.8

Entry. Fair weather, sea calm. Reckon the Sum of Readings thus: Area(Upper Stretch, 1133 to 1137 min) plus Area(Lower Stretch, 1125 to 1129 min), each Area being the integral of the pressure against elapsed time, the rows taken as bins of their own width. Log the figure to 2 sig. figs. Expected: 88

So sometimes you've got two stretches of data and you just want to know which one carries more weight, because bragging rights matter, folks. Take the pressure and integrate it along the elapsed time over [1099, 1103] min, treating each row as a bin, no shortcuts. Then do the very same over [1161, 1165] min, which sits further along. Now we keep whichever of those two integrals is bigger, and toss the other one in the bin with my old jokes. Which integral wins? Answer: 46.1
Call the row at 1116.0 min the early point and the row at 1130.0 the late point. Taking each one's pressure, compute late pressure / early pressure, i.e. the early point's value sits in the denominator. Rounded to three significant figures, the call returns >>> 1.09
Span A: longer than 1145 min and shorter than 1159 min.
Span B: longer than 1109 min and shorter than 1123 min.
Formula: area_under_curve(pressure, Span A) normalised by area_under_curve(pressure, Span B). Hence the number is 1.08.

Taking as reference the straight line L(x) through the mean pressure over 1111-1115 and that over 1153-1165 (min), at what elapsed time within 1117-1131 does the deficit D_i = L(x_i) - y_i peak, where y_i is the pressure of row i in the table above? 1118.0 min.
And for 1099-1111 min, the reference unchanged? 1108.0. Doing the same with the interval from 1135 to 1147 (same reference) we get 1144.0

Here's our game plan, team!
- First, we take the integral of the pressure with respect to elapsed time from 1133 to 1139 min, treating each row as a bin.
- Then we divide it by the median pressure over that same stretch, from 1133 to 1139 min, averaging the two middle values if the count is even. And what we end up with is 5.97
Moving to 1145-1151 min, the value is 6.06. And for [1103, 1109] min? 5.94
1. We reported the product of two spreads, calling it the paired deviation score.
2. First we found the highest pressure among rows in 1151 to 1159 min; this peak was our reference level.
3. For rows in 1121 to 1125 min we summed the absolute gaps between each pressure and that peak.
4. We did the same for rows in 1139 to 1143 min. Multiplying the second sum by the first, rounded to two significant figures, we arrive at 1.1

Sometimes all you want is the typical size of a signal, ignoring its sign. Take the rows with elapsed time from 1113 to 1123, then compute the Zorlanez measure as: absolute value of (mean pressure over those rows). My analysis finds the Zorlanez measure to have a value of 10.8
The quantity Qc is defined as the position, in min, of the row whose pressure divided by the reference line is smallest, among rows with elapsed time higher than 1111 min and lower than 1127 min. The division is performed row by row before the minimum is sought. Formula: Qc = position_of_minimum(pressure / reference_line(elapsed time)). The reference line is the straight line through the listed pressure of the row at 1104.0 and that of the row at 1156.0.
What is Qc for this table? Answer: 1116.0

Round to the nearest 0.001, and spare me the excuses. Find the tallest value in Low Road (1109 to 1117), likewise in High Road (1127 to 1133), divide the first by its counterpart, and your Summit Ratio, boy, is 0.937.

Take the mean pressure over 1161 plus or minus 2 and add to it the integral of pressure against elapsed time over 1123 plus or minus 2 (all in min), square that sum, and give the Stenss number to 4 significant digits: 3206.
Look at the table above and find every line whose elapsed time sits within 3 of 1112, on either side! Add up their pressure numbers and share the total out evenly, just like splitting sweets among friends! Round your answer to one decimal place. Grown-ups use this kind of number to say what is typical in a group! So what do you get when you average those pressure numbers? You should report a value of 10.6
